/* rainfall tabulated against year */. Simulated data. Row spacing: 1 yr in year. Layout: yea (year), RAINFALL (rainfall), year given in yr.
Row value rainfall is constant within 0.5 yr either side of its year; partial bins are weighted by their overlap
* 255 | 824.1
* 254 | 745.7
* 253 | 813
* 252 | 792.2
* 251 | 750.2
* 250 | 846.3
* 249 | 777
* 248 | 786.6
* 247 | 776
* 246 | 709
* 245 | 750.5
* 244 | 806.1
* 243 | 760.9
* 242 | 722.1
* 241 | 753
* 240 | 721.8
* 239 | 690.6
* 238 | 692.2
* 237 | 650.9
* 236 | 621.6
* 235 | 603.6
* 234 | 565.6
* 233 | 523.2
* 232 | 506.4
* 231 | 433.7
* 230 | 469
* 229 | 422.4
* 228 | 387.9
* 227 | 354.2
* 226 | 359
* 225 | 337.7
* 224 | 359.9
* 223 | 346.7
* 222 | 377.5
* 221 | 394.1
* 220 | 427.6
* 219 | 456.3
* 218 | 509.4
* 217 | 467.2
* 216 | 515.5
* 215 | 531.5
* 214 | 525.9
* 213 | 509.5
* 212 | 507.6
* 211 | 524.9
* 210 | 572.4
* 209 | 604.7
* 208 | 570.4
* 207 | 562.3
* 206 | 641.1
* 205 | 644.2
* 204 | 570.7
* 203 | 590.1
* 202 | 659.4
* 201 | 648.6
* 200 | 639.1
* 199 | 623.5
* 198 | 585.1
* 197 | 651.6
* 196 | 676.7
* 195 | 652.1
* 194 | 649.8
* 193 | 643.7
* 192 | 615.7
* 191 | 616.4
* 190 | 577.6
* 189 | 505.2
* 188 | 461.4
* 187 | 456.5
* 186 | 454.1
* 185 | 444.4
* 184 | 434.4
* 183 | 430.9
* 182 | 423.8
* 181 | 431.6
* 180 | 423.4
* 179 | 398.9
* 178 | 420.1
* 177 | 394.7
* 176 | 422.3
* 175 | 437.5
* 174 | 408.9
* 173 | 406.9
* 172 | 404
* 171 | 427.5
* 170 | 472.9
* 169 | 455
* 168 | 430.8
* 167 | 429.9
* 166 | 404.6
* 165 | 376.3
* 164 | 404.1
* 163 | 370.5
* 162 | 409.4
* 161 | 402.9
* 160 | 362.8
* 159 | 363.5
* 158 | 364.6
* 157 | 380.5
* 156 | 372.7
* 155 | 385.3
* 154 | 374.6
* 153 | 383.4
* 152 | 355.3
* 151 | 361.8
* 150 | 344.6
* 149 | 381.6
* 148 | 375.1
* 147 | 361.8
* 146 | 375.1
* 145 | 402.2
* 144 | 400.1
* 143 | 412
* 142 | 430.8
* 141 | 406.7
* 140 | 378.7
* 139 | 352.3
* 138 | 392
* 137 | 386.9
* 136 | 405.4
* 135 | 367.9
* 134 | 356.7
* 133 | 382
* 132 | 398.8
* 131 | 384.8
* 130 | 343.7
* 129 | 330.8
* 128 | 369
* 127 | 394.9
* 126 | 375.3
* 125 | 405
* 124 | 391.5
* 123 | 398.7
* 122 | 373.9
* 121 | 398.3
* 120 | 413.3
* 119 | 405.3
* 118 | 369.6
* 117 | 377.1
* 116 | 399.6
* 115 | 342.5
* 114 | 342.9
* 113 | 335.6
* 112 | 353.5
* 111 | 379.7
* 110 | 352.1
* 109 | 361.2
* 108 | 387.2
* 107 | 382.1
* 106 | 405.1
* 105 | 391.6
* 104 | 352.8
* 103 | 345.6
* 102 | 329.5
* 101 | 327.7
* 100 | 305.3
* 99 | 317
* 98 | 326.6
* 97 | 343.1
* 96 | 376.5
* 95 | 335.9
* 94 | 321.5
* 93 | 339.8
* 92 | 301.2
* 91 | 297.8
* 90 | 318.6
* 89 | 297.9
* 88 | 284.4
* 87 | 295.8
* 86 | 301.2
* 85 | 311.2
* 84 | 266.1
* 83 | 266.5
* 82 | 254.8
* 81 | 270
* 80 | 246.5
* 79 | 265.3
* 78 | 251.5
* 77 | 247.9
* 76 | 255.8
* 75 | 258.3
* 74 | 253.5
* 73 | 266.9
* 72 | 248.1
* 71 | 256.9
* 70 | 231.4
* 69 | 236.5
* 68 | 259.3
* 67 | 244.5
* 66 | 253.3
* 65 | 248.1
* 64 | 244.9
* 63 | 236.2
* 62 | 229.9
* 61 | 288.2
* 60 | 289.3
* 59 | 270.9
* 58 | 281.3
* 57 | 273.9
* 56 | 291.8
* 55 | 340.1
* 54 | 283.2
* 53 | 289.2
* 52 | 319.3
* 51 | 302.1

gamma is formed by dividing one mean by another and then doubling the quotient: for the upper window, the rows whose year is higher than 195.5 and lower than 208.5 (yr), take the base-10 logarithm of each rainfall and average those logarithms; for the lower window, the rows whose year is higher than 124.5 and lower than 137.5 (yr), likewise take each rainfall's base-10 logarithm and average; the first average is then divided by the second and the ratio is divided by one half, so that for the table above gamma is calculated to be 2.17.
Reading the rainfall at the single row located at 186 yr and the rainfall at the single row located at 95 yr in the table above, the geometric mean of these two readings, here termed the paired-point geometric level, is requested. 391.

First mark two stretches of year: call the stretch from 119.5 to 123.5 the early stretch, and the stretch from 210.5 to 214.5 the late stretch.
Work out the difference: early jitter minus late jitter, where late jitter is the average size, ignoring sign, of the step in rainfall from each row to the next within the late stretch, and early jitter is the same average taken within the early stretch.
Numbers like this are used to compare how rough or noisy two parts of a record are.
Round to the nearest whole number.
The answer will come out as 10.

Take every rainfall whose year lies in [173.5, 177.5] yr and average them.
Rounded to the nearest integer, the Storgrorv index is 416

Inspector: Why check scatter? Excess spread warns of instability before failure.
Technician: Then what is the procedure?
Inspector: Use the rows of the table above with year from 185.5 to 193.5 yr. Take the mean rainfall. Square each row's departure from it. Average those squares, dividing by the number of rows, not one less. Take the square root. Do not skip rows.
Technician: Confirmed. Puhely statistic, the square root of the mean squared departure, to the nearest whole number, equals 75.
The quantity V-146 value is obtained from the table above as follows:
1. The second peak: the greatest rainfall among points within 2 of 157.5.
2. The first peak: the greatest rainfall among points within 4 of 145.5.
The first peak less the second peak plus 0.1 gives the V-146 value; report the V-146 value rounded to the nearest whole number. 50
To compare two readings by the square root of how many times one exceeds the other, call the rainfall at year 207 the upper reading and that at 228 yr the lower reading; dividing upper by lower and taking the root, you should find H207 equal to 1.20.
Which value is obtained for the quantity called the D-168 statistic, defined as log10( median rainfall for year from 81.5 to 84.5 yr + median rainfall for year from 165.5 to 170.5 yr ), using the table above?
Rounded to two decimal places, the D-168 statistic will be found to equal 2.84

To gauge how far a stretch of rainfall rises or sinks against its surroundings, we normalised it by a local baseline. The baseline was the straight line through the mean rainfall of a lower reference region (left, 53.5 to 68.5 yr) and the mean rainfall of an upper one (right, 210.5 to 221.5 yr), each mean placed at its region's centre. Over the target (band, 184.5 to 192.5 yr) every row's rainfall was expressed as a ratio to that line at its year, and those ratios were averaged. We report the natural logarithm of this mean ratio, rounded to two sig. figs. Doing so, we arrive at 0.14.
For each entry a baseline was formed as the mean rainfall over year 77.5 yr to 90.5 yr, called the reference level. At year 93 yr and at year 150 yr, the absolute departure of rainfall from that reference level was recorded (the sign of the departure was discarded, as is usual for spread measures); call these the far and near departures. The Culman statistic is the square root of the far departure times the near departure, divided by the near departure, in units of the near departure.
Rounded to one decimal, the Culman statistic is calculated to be 1.0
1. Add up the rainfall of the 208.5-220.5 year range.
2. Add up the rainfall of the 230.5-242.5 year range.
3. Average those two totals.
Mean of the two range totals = 6819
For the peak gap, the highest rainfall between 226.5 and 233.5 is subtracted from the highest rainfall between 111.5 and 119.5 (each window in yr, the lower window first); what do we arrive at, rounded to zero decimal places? -118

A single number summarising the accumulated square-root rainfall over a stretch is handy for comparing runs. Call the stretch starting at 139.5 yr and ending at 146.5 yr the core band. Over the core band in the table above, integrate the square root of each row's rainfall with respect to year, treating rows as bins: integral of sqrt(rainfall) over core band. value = 140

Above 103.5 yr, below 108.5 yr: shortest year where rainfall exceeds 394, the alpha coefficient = 106 yr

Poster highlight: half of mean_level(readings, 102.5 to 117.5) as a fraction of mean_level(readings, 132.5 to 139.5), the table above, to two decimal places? 0.49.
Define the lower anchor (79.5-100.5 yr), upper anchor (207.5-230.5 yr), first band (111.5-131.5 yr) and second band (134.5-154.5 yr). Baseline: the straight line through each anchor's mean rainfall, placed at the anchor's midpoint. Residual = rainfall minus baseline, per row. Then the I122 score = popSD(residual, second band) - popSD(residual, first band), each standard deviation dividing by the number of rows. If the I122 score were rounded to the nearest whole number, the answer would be 0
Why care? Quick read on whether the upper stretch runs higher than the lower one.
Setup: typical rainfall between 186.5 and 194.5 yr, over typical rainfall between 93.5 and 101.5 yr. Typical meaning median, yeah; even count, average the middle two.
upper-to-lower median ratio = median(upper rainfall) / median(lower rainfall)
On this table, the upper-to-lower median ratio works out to 1.82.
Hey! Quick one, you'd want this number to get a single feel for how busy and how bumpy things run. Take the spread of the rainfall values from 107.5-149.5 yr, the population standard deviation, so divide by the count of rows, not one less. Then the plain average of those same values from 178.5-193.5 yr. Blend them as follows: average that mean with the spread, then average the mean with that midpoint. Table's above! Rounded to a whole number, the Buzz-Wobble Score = 372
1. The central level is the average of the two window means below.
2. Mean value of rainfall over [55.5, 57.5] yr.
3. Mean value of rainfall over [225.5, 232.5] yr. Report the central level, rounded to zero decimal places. 351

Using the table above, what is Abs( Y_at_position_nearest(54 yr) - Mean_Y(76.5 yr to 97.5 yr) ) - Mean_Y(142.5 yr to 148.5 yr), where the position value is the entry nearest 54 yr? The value -376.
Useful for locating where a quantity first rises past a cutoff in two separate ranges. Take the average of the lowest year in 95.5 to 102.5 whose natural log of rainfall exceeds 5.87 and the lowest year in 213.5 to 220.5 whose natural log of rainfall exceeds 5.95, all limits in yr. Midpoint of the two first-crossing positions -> 155.0 yr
